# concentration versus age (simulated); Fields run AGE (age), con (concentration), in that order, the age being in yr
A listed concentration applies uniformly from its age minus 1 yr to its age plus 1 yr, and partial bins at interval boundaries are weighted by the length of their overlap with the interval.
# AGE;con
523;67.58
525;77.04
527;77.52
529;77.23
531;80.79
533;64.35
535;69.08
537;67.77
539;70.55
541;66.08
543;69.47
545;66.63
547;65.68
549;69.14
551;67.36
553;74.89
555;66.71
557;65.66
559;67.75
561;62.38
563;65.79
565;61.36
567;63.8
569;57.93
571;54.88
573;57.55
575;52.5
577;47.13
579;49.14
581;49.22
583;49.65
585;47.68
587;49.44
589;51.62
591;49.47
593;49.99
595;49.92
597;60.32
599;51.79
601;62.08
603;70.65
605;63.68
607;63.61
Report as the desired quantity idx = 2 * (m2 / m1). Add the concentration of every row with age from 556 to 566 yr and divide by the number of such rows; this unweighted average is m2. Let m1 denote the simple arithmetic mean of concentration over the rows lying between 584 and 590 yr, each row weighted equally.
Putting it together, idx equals 2.61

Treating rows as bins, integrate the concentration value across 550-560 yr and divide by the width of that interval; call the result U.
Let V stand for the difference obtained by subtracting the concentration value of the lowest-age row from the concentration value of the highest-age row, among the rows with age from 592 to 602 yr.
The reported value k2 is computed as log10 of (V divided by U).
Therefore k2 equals -0.8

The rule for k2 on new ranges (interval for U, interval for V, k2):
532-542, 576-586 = -2.1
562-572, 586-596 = -2.1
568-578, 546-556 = -1.7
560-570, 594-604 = -0.5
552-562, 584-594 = -1.5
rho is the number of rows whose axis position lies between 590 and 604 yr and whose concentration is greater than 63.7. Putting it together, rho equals 1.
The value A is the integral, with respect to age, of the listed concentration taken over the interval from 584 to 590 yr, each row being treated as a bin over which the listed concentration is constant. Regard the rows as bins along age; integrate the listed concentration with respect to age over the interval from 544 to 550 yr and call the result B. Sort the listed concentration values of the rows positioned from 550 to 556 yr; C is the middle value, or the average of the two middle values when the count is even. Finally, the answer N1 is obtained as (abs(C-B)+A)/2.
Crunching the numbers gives 317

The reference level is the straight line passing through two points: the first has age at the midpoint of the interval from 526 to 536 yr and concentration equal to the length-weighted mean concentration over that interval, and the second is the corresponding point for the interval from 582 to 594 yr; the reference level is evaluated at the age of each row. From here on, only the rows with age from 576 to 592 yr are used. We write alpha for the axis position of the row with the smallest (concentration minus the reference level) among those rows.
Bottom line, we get 577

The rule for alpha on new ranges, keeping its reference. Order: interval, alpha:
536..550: 537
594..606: 595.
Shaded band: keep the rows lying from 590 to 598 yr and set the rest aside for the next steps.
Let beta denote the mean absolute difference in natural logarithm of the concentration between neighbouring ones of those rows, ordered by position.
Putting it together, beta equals 0.067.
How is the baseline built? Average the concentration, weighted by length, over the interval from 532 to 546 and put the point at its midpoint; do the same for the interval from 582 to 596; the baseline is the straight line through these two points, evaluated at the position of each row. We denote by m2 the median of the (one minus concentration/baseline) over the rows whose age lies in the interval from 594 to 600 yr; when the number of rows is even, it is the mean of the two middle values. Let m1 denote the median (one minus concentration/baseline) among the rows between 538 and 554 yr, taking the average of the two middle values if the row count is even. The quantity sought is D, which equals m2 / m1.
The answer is 2.7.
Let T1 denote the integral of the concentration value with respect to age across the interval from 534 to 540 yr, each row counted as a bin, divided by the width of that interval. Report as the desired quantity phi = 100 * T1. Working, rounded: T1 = 69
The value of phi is 6913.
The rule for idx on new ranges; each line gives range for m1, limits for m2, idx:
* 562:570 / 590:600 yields 1.68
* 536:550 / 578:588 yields 1.44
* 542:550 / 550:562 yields 1.99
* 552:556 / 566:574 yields 1.65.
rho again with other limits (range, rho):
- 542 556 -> 7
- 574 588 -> 0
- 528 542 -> 7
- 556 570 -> 4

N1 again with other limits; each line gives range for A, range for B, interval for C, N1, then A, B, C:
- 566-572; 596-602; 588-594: 326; 353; 348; 50.0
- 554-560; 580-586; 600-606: 315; 400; 293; 63.7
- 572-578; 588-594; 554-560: 275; 314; 302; 66.7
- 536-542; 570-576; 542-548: 336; 409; 330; 66.6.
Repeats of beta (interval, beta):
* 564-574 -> 0.059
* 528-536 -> 0.115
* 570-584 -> 0.050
